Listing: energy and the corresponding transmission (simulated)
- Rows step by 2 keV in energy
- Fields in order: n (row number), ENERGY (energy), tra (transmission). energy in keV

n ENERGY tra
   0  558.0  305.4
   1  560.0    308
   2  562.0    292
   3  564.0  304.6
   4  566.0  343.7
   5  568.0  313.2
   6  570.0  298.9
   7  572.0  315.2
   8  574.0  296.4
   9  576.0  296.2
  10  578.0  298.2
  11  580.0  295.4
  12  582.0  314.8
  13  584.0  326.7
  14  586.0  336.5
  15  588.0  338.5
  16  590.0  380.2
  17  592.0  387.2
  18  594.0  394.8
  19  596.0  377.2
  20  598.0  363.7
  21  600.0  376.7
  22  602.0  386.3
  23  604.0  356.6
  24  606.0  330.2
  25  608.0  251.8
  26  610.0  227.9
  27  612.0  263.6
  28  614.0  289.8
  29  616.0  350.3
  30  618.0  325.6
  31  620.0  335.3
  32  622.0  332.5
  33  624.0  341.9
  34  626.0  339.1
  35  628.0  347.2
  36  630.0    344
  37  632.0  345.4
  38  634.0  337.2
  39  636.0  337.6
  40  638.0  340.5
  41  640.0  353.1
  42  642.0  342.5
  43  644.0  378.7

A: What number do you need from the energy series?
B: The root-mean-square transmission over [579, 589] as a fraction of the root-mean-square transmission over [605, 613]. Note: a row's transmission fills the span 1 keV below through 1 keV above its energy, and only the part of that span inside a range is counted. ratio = 1.19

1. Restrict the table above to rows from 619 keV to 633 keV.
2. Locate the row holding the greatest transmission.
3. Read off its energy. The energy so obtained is 628.0 keV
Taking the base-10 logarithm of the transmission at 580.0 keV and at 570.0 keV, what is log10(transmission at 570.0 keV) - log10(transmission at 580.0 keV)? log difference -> 0.01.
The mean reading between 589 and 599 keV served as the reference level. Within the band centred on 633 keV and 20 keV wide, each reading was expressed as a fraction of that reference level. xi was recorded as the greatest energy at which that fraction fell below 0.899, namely 638.0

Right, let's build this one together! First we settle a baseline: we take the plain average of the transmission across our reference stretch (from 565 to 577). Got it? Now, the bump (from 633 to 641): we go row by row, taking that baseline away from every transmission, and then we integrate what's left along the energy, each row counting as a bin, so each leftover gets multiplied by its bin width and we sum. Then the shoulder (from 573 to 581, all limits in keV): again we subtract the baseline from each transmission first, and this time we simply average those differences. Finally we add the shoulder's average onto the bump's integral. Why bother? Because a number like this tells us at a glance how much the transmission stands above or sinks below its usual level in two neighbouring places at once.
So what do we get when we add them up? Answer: 238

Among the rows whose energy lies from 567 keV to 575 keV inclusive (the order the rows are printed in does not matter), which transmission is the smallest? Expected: 296.4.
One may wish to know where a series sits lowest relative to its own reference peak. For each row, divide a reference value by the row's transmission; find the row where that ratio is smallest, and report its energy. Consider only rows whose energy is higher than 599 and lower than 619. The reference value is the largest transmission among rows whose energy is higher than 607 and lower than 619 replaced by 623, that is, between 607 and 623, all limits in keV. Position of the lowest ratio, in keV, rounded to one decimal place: 602.0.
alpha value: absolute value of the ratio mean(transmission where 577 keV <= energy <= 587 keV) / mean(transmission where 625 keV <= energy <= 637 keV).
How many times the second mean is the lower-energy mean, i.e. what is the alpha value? 0.92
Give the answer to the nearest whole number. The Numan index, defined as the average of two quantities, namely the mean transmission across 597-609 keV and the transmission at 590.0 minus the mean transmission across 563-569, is 202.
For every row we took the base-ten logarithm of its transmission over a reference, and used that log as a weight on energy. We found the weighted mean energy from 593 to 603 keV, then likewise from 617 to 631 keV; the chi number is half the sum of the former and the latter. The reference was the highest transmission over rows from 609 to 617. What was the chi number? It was 609.9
